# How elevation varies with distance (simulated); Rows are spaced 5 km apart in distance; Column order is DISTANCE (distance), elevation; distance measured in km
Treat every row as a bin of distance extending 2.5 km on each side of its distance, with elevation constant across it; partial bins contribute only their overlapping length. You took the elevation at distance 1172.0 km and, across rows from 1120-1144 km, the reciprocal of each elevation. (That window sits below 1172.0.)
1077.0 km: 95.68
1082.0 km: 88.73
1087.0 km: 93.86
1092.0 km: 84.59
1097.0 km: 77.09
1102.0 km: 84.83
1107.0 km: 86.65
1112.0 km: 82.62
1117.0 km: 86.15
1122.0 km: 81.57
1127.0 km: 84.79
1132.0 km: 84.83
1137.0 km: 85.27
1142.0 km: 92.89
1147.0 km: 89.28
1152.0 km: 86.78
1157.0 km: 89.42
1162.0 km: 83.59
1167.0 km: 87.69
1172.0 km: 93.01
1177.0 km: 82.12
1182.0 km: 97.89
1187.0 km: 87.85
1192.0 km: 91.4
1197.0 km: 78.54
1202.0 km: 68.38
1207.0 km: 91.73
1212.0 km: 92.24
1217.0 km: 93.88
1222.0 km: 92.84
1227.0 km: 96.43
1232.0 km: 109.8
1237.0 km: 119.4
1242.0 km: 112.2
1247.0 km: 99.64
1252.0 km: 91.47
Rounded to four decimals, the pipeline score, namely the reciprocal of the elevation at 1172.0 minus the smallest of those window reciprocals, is 0.0000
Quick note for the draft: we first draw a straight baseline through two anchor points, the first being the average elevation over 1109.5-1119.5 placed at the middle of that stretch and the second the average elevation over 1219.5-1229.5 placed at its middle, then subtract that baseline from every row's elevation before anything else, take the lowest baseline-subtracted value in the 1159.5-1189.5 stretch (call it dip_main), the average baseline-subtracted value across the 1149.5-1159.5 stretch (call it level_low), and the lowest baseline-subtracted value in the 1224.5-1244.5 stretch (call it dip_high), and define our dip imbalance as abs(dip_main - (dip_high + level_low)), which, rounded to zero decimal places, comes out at 10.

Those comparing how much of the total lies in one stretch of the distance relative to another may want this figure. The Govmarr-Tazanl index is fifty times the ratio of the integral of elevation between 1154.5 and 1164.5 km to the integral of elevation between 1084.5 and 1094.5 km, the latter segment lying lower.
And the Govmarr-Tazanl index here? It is 48.5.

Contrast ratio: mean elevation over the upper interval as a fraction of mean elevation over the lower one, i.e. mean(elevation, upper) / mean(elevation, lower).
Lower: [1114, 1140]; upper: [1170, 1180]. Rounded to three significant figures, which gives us 1.04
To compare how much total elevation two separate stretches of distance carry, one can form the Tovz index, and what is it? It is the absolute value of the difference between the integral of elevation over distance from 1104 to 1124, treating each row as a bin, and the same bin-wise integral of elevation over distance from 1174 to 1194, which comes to 111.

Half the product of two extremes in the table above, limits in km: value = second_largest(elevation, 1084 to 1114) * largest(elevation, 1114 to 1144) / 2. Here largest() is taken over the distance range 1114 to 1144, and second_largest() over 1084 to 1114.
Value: 4024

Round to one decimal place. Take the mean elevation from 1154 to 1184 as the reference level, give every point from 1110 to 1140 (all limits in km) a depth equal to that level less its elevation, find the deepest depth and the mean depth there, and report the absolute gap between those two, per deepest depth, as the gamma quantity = 0.4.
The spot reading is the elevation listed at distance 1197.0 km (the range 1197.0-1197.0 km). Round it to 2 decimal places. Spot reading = 78.54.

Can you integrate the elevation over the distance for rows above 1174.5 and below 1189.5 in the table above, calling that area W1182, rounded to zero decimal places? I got 1339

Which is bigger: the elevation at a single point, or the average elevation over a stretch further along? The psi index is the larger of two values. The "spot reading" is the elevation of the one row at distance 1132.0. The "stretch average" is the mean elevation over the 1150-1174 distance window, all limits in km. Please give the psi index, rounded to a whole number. 88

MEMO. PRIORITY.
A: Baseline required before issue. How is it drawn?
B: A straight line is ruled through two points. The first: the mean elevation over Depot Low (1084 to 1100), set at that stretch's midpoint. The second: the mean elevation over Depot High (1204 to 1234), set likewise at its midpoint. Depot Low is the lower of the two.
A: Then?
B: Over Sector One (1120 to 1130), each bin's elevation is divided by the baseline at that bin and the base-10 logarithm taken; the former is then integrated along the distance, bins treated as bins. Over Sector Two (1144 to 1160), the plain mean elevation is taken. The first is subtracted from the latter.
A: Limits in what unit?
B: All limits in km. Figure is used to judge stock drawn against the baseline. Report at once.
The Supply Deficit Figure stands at 88.7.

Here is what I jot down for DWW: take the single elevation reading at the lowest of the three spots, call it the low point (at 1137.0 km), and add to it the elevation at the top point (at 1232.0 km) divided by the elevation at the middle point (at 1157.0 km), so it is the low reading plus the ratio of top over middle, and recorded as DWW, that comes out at 86.5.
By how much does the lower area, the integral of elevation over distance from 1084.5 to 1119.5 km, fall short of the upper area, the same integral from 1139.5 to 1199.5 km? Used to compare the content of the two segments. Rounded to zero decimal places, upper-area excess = 2323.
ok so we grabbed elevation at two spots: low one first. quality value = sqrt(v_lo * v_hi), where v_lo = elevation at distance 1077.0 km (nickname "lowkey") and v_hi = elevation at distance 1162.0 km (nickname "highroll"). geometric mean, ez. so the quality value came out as 89.4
